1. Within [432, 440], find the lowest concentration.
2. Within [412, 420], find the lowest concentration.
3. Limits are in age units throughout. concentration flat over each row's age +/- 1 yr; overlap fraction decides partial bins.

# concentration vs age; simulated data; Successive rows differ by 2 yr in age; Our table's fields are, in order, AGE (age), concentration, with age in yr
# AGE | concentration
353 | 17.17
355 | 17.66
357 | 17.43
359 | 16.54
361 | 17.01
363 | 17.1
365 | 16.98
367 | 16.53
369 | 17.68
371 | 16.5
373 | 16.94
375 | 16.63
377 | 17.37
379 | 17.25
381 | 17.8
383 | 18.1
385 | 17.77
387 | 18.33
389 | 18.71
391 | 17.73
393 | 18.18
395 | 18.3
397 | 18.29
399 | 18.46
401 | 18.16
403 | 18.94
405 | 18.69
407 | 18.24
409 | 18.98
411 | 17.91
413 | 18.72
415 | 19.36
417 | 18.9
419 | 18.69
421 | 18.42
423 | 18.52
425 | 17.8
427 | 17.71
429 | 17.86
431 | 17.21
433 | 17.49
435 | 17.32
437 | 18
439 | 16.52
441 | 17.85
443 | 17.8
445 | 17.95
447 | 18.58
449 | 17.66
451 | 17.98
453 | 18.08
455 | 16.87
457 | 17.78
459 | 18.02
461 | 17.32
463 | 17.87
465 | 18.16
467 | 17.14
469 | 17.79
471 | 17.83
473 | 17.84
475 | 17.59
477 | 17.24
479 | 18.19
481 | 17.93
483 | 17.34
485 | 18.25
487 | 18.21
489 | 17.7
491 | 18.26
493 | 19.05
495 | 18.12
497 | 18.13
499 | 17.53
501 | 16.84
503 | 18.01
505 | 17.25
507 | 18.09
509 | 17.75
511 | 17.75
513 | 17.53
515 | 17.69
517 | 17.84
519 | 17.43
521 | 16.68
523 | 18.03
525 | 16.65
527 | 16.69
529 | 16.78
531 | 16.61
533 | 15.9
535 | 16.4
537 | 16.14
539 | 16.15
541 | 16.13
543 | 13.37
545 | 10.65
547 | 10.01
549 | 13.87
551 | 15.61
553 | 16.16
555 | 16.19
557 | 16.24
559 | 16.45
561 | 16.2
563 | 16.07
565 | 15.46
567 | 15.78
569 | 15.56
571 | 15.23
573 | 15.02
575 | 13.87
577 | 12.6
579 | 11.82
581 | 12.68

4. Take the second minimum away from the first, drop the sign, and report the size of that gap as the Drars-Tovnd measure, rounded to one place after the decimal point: 2.2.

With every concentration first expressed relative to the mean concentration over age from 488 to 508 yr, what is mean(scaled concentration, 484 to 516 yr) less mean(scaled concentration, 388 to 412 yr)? -0.028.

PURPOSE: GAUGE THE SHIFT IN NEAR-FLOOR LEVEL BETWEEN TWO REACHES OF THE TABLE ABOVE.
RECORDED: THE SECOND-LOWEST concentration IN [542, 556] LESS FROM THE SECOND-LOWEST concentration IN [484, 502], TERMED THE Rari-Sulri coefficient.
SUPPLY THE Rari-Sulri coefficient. 6.9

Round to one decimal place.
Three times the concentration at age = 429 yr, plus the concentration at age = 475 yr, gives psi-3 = 71.2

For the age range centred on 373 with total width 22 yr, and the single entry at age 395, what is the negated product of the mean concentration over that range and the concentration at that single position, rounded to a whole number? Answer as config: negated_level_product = -314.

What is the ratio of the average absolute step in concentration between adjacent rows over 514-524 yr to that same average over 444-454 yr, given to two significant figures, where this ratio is 1.4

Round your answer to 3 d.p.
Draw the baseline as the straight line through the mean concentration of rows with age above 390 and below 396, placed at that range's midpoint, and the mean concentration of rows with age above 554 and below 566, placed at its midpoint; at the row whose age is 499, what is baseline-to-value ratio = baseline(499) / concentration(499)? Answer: 0.960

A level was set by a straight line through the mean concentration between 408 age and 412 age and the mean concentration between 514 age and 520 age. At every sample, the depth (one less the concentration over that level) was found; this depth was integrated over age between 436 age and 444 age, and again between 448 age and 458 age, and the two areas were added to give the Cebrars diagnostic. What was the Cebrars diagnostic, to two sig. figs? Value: 0.55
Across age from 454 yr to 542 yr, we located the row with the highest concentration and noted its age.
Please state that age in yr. 493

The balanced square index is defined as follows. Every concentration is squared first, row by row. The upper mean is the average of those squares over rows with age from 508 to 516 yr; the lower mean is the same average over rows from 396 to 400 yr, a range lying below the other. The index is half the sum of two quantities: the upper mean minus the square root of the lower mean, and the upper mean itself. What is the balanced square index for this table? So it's 303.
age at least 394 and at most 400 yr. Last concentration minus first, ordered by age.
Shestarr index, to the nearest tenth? 0.2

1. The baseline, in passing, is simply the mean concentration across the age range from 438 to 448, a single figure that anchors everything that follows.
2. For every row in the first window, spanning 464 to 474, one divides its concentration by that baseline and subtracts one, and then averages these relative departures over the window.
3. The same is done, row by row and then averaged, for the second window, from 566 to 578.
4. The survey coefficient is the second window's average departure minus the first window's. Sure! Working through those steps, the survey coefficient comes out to -0.17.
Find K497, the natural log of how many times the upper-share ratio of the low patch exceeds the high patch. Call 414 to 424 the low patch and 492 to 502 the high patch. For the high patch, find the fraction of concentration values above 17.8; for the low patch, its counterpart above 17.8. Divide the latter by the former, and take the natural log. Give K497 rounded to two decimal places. 0.51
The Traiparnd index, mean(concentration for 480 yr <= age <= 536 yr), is 17.5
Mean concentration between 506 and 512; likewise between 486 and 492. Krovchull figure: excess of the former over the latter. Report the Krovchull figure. -0.2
